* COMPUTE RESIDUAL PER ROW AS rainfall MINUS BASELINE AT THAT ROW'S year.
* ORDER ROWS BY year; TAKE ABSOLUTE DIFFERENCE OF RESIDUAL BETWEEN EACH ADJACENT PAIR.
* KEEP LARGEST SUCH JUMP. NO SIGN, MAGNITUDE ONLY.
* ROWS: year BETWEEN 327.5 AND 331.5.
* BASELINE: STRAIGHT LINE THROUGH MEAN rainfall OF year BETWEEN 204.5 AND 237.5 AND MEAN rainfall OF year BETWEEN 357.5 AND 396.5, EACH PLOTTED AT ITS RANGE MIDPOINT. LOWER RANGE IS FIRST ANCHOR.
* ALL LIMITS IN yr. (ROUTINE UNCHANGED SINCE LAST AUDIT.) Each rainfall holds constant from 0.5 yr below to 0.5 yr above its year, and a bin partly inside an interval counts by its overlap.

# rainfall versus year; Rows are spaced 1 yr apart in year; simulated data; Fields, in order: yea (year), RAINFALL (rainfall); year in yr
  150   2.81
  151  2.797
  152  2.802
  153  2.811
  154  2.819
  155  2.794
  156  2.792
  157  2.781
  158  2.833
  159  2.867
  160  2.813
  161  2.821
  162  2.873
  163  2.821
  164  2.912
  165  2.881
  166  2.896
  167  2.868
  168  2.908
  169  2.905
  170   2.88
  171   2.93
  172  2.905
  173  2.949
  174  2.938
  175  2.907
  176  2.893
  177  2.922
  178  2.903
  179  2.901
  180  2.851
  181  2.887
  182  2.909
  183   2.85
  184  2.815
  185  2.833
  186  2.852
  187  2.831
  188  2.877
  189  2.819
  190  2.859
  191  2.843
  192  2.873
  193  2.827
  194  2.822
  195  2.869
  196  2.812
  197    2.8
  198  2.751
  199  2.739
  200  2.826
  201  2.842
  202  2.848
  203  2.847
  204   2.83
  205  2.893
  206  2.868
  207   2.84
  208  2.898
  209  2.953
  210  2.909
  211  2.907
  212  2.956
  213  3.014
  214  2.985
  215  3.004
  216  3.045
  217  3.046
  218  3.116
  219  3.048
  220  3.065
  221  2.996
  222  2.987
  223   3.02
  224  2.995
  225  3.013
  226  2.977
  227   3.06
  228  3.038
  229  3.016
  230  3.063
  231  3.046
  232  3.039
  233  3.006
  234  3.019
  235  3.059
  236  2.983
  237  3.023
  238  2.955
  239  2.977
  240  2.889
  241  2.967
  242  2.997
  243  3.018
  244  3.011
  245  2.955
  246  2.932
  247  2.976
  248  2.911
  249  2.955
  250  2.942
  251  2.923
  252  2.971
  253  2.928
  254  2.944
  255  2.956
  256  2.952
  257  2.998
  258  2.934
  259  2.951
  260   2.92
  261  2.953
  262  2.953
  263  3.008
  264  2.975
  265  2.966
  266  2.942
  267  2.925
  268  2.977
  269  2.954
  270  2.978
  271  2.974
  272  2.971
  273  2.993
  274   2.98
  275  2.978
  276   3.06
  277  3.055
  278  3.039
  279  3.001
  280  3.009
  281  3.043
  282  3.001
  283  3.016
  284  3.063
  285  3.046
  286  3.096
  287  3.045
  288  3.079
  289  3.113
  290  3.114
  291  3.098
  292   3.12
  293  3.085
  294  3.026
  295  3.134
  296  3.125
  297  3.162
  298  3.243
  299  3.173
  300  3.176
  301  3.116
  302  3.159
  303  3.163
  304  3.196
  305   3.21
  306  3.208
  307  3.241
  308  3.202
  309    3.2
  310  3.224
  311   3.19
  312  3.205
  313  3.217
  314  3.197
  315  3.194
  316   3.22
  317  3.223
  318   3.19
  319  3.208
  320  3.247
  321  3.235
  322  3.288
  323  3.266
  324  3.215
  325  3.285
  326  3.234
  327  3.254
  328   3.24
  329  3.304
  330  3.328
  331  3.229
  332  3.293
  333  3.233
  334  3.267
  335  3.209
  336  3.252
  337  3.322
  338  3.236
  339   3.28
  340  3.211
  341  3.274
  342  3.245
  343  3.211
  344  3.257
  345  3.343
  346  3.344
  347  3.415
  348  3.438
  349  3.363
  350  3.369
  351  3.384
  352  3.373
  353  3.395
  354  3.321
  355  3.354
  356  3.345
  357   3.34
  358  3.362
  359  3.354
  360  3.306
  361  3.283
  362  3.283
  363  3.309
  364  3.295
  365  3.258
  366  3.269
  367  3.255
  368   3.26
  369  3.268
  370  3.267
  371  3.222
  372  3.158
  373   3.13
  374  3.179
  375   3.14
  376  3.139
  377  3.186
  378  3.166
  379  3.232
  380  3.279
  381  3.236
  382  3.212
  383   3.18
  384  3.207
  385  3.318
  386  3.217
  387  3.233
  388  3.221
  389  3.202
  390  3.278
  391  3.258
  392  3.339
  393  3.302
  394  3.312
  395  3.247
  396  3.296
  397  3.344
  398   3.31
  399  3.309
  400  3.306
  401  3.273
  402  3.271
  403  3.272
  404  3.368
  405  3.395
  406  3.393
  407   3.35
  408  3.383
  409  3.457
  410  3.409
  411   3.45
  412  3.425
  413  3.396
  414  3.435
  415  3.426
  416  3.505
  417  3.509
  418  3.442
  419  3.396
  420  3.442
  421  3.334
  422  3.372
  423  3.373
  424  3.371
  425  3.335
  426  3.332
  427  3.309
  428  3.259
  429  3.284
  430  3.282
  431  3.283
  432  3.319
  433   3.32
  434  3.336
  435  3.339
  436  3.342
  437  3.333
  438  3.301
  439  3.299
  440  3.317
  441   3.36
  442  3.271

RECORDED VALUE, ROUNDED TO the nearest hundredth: 0.10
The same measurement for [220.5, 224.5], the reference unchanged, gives 0.03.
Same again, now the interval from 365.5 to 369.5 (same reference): 0.02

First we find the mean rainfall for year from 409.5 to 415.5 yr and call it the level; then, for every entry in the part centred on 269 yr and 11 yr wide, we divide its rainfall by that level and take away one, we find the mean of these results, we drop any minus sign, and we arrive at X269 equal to 0.13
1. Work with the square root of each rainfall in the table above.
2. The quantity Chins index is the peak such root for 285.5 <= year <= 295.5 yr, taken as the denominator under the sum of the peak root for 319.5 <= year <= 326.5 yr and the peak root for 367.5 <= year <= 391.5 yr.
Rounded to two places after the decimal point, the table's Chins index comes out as 2.05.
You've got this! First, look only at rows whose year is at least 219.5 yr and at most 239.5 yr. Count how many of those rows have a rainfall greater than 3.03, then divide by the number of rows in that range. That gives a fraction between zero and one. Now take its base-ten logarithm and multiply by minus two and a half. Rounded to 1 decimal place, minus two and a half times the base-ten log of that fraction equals 1.1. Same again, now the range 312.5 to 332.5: 0.0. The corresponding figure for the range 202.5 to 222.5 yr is 1.5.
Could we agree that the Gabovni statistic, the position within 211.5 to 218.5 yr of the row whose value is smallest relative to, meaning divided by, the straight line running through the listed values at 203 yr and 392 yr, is 212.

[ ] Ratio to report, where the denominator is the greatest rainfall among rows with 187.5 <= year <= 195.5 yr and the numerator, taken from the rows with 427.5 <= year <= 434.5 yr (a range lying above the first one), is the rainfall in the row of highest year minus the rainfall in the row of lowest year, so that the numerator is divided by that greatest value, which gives 0.03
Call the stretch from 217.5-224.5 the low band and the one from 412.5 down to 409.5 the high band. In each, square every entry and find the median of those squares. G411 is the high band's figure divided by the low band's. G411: 1.29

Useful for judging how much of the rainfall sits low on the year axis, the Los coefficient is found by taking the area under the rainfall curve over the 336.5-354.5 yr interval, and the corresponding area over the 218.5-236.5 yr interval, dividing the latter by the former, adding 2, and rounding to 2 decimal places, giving 2.91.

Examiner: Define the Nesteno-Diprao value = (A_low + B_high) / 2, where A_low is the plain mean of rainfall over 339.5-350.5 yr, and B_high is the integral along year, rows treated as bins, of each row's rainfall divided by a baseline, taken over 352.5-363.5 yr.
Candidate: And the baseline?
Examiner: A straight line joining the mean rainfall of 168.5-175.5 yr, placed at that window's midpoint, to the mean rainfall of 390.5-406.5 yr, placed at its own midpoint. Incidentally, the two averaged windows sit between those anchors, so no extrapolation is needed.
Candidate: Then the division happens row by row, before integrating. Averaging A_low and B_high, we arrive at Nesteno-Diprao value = 7.3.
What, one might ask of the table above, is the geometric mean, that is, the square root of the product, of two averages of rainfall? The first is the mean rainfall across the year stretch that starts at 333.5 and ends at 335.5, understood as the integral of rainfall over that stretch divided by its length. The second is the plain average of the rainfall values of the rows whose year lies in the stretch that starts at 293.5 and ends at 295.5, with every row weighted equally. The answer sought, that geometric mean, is 3.16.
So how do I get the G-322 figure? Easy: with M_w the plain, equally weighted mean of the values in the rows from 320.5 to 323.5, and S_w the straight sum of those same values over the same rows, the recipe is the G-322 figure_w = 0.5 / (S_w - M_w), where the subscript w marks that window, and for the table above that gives 0.077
